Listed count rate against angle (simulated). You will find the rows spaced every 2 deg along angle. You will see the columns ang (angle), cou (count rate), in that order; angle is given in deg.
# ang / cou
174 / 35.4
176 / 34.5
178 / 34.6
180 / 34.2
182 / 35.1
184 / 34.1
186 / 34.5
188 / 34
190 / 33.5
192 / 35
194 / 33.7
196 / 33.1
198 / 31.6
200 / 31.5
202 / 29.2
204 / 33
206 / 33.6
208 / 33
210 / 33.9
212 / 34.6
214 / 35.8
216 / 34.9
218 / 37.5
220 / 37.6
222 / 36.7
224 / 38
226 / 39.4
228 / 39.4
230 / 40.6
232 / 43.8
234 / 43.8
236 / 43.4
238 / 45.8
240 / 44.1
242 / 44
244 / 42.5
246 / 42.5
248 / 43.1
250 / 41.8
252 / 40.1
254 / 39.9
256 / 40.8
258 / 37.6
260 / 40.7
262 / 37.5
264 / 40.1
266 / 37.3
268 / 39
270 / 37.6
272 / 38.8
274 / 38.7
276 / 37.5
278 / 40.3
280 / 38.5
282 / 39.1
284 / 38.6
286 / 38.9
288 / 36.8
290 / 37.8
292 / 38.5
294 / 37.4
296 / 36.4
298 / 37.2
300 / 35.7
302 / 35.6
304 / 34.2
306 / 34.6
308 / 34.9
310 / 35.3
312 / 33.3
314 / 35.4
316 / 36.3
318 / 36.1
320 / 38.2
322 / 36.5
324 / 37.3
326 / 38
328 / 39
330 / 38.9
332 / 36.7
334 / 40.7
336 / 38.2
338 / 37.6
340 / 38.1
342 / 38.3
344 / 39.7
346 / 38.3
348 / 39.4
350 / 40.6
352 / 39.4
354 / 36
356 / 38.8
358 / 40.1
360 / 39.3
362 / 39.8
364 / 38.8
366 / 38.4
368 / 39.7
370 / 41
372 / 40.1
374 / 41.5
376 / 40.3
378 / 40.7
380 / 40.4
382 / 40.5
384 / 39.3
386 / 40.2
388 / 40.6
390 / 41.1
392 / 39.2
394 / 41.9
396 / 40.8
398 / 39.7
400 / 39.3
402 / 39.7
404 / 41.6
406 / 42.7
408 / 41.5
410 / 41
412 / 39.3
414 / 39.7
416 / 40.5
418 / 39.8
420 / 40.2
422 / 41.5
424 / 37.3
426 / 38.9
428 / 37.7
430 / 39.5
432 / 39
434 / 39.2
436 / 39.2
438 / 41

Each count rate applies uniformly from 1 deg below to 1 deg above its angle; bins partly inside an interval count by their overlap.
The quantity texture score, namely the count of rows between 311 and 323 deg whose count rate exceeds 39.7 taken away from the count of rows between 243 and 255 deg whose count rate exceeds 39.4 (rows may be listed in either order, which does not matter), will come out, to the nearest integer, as 6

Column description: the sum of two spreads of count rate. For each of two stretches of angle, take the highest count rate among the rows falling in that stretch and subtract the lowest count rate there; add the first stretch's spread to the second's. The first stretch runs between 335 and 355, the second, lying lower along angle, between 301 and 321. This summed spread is 9.5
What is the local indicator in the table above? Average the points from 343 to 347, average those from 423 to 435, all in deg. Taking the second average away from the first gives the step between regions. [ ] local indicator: 0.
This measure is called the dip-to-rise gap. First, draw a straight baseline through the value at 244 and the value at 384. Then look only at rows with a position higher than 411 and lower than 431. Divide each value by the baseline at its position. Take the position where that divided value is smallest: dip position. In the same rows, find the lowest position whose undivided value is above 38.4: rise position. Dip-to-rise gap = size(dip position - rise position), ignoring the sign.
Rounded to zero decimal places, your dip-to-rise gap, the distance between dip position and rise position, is 12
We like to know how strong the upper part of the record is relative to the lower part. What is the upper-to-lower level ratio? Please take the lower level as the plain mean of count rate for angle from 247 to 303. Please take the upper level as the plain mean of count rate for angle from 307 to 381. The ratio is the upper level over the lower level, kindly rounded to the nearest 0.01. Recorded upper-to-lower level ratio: 0.99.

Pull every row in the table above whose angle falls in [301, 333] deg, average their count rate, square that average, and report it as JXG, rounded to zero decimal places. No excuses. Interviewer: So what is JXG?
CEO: 1315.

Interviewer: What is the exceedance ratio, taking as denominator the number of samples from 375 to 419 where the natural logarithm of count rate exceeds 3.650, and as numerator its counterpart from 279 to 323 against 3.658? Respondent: 0.1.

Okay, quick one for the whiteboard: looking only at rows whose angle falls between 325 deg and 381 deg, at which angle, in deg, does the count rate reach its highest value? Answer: 374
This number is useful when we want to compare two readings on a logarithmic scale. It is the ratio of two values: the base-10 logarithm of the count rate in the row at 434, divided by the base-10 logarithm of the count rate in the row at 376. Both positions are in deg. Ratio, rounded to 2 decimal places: 0.99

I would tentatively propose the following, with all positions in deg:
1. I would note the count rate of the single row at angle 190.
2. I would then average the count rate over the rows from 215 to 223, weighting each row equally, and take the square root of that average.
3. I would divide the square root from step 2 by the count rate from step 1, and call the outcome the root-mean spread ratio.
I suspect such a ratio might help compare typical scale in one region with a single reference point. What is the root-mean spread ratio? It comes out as 0.181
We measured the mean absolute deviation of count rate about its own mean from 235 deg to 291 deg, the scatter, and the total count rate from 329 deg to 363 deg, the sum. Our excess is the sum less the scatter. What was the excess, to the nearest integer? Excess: 658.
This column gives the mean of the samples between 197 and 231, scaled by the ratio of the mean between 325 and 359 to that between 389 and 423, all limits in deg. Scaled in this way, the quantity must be 34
